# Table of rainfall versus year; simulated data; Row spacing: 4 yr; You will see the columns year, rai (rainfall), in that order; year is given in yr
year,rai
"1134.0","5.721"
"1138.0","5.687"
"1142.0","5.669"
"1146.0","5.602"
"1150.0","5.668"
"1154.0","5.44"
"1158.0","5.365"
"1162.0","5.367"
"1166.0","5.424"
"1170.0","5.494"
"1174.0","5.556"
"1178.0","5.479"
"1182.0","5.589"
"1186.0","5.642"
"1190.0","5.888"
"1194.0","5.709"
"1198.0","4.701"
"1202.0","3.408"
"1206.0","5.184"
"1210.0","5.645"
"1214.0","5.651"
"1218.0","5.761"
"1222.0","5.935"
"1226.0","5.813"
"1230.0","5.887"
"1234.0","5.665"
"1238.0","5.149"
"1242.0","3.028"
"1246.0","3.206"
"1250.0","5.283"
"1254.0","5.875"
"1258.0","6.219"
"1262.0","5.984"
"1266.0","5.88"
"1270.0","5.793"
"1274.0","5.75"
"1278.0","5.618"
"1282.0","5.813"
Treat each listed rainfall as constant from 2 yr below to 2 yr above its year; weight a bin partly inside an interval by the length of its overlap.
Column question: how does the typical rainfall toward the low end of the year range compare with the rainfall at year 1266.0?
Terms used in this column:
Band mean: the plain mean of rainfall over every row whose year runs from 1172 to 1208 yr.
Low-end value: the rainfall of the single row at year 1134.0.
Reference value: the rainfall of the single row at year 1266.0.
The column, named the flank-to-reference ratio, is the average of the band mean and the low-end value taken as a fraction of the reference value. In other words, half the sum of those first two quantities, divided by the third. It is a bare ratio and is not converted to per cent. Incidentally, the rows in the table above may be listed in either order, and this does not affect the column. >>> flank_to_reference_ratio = 0.932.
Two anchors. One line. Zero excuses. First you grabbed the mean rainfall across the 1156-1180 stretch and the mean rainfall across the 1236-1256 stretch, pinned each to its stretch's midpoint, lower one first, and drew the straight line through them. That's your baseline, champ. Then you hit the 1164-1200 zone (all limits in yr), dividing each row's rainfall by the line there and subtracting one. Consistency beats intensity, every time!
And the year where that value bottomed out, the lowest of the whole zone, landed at 1198.0 yr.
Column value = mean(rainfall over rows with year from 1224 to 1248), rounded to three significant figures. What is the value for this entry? 4.79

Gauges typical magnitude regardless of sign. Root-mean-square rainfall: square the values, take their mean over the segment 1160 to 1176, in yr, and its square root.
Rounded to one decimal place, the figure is 5.5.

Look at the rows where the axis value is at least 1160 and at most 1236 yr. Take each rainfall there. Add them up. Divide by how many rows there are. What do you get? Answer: 5.46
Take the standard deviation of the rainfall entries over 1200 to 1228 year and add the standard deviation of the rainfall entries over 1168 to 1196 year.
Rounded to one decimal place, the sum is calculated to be 1.0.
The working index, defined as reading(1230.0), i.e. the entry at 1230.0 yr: 5.887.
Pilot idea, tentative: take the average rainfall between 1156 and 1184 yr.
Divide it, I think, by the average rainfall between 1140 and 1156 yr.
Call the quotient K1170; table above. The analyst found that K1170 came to 0.98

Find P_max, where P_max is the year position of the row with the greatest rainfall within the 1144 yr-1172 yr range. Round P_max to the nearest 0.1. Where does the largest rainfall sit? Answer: 1150.0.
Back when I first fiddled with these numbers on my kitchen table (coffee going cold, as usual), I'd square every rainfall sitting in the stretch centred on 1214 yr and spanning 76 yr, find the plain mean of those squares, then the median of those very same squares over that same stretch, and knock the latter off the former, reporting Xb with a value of -4.1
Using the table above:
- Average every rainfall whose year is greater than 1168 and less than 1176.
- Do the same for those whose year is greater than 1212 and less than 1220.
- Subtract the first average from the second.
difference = 0.18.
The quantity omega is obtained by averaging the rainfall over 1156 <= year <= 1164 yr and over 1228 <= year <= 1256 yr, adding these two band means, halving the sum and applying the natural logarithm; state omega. 1.63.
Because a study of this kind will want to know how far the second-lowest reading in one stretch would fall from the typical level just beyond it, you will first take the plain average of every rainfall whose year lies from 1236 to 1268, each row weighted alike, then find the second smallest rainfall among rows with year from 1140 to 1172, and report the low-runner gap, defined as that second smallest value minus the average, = 0.29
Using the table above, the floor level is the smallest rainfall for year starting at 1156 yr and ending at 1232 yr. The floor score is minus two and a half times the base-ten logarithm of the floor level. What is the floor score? -1.33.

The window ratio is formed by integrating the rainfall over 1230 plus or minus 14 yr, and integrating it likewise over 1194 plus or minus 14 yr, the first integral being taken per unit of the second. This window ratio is 1.03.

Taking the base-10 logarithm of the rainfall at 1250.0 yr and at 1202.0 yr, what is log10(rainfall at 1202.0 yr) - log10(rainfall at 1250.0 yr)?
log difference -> -0.19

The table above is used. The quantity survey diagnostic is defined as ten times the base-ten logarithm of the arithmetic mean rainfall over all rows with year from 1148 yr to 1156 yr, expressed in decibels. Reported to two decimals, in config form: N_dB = 7.45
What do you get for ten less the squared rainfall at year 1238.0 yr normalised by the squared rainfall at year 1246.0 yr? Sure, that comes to 7.42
